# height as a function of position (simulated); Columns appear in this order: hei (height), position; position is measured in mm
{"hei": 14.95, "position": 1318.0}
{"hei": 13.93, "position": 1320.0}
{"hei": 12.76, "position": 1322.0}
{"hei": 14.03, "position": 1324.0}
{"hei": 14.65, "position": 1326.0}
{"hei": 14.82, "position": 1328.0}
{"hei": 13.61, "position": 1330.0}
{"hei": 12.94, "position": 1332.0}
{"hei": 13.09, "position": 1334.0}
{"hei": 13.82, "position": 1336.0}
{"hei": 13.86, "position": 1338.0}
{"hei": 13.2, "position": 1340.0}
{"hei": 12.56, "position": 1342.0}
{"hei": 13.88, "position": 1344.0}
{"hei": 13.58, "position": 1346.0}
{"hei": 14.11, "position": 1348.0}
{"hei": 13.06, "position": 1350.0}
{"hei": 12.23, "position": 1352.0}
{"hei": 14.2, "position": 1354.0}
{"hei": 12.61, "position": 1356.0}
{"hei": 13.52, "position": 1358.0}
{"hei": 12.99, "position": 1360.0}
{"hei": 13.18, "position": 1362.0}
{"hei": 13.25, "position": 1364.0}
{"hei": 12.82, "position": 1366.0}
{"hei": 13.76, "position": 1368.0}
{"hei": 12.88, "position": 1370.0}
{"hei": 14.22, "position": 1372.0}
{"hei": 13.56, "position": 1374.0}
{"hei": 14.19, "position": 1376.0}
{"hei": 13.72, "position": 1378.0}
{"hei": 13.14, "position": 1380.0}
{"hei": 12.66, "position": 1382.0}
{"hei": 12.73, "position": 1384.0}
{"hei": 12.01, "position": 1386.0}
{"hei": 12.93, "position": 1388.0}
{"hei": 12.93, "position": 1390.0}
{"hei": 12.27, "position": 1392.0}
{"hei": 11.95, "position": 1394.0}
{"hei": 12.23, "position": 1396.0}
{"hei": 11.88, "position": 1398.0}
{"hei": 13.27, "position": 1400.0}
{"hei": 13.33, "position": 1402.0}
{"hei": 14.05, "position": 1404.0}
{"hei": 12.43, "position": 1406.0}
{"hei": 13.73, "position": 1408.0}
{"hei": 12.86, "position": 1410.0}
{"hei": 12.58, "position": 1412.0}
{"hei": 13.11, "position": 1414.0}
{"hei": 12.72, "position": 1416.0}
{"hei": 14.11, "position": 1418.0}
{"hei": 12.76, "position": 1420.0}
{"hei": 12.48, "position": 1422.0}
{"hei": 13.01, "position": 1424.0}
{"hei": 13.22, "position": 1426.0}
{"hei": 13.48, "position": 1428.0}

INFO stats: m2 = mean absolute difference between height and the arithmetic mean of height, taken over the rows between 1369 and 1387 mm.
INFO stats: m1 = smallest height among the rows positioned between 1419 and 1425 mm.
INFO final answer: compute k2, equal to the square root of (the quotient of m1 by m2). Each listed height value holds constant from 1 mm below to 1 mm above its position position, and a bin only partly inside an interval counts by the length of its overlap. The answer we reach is 4.52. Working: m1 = 12.48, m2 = 0.61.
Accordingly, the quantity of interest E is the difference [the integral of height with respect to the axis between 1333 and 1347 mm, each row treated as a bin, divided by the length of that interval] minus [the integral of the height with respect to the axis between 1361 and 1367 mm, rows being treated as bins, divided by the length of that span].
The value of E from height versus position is 0.3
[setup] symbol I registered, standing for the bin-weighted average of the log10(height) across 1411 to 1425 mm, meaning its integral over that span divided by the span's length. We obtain 1.11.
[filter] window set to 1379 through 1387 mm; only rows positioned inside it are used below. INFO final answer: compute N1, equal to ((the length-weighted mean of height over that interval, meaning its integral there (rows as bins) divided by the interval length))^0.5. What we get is 3.55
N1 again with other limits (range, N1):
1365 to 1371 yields 3.63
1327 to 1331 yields 3.77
